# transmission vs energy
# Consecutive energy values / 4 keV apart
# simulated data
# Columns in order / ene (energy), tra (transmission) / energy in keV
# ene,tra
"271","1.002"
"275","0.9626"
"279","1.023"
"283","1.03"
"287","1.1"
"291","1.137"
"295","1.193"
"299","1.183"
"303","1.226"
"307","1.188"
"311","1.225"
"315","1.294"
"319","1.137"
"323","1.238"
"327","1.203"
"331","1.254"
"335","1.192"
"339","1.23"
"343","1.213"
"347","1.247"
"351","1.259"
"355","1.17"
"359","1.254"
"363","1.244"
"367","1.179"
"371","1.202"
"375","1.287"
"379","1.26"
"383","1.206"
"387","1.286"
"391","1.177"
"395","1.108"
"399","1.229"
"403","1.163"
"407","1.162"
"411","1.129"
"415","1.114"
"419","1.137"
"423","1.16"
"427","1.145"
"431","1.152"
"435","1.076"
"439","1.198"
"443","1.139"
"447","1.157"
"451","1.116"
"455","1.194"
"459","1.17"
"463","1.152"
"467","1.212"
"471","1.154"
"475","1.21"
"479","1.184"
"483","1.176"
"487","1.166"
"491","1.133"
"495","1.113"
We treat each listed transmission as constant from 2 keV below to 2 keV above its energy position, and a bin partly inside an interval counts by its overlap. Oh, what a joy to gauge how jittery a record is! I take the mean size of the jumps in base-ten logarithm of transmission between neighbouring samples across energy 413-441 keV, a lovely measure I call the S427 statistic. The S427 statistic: 0.0170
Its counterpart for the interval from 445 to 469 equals 0.0165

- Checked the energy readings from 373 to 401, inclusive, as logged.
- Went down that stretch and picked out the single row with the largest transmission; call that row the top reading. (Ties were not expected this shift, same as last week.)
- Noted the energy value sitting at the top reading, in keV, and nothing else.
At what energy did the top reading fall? 375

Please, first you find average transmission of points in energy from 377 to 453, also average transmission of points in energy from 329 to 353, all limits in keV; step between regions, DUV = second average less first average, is 0.069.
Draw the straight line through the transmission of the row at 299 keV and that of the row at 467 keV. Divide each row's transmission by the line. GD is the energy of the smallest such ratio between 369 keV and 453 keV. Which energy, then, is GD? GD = 435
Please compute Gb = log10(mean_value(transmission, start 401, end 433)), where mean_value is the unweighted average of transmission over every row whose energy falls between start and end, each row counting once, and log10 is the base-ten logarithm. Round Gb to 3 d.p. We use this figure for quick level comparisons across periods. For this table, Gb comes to 0.059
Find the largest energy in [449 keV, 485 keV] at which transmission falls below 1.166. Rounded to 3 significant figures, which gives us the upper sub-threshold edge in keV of 471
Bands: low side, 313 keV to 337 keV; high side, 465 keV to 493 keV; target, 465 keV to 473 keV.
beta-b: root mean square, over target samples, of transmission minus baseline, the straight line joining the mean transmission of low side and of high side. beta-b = 0.029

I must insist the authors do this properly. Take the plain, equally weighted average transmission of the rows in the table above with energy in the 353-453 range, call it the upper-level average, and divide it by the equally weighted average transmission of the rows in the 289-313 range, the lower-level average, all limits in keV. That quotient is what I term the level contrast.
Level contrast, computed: 0.99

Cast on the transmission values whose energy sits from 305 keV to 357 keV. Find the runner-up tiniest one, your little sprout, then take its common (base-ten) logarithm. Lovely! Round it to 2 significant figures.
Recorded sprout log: 0.068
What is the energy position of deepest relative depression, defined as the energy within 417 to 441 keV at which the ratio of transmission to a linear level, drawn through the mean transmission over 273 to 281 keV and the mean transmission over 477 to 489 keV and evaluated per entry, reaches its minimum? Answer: 435 keV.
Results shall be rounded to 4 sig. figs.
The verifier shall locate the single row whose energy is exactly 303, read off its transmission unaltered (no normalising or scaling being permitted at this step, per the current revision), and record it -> 1.226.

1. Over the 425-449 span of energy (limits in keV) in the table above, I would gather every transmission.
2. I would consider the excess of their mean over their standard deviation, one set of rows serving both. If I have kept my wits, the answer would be 1.11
